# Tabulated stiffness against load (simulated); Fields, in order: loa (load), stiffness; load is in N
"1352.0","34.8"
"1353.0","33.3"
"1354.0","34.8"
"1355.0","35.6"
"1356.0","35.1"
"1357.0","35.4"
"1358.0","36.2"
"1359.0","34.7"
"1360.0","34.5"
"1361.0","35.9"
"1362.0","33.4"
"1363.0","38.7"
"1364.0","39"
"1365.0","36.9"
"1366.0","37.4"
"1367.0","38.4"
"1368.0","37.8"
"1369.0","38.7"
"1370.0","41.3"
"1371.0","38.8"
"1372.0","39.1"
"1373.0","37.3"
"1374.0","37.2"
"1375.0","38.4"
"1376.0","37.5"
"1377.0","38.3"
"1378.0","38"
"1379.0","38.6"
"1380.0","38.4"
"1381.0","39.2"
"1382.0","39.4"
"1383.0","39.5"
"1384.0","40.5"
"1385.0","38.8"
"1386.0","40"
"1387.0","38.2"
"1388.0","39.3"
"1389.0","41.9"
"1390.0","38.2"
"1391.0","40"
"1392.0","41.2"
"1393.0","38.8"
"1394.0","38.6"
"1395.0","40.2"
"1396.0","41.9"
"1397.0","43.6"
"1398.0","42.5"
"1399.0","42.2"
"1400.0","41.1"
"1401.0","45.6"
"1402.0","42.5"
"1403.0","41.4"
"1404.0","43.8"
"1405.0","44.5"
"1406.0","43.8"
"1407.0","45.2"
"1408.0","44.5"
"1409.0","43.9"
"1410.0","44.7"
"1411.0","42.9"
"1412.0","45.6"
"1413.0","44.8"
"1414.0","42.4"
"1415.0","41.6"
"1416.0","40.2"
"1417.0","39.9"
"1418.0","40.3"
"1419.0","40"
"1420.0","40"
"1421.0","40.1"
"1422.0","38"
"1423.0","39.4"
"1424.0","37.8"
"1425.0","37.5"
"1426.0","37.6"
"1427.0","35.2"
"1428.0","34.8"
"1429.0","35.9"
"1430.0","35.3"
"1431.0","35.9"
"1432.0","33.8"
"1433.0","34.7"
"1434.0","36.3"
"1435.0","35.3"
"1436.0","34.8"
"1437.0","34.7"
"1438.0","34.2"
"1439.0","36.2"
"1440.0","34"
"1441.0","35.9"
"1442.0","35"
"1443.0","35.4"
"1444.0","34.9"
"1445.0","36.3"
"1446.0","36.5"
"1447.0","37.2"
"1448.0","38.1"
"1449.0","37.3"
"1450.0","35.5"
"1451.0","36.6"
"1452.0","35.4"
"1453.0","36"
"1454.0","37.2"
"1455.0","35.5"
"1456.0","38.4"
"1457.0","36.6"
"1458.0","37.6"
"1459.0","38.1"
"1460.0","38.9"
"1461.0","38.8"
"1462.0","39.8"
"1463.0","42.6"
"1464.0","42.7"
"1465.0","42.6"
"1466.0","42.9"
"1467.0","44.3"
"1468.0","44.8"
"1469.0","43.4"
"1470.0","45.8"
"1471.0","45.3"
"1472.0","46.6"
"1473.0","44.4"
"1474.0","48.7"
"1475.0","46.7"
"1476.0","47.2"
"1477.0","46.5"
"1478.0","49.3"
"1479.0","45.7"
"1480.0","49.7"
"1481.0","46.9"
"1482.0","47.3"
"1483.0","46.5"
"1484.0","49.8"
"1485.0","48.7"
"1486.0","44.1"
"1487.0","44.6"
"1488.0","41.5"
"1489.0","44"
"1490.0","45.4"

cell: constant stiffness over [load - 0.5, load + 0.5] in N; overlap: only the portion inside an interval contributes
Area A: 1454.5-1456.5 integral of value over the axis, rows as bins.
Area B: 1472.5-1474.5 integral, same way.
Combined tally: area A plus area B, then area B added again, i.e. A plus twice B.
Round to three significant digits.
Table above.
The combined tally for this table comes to 260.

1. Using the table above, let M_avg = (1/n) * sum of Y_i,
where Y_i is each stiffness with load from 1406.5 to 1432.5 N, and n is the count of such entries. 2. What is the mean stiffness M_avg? 39.9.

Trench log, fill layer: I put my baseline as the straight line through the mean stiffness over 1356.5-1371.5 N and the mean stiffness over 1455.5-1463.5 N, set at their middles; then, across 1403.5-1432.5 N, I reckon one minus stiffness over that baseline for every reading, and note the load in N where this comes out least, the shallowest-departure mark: 1412.0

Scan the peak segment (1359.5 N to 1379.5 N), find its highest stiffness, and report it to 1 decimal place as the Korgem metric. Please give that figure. 41.3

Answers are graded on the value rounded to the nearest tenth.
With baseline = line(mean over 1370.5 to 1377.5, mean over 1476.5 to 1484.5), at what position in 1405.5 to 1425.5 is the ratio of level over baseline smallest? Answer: 1425.0 N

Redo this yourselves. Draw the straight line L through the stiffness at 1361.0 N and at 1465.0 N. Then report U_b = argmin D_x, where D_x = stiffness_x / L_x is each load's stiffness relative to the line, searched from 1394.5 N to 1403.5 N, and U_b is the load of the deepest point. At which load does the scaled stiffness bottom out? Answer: 1395.0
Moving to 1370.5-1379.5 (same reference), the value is 1374.0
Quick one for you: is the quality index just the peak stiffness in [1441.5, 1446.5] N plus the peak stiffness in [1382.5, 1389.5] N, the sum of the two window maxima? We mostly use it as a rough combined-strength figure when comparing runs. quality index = 78.4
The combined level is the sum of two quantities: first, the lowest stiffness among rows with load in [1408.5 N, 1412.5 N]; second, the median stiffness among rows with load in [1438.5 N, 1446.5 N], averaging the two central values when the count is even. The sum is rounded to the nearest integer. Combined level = 79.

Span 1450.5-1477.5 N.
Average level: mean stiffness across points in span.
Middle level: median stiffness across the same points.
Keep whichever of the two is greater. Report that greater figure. 43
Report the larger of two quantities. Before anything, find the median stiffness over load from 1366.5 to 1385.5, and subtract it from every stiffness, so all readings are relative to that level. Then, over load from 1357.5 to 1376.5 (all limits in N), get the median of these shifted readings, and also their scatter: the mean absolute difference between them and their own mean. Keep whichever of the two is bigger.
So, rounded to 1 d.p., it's 1.4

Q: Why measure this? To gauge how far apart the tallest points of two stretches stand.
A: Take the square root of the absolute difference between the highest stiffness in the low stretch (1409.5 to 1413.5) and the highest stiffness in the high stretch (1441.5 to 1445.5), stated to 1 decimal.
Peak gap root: 3.0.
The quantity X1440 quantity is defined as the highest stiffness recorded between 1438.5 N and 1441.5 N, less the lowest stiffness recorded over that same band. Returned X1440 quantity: 2.2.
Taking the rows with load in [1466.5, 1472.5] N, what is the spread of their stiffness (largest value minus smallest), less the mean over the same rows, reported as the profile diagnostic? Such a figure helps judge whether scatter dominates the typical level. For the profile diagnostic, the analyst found -41.8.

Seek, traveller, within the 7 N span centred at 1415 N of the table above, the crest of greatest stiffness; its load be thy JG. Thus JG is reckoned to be 1412.0 N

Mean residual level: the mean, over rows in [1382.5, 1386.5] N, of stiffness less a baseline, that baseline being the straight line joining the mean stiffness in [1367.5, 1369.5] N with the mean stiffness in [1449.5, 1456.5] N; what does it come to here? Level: 2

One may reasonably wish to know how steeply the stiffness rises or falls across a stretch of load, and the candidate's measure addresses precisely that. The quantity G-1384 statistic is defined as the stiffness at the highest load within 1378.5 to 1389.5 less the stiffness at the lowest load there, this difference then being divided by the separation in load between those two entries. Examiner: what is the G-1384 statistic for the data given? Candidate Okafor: 0.33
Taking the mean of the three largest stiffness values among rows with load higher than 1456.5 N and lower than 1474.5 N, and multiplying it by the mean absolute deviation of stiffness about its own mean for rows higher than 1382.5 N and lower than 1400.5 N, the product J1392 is 63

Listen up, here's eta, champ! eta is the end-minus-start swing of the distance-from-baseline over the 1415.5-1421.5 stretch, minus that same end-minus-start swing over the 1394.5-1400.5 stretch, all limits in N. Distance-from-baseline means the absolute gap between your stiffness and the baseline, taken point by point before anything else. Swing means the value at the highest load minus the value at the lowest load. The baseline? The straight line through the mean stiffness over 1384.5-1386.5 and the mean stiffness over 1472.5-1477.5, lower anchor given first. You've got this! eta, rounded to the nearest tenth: 0.0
